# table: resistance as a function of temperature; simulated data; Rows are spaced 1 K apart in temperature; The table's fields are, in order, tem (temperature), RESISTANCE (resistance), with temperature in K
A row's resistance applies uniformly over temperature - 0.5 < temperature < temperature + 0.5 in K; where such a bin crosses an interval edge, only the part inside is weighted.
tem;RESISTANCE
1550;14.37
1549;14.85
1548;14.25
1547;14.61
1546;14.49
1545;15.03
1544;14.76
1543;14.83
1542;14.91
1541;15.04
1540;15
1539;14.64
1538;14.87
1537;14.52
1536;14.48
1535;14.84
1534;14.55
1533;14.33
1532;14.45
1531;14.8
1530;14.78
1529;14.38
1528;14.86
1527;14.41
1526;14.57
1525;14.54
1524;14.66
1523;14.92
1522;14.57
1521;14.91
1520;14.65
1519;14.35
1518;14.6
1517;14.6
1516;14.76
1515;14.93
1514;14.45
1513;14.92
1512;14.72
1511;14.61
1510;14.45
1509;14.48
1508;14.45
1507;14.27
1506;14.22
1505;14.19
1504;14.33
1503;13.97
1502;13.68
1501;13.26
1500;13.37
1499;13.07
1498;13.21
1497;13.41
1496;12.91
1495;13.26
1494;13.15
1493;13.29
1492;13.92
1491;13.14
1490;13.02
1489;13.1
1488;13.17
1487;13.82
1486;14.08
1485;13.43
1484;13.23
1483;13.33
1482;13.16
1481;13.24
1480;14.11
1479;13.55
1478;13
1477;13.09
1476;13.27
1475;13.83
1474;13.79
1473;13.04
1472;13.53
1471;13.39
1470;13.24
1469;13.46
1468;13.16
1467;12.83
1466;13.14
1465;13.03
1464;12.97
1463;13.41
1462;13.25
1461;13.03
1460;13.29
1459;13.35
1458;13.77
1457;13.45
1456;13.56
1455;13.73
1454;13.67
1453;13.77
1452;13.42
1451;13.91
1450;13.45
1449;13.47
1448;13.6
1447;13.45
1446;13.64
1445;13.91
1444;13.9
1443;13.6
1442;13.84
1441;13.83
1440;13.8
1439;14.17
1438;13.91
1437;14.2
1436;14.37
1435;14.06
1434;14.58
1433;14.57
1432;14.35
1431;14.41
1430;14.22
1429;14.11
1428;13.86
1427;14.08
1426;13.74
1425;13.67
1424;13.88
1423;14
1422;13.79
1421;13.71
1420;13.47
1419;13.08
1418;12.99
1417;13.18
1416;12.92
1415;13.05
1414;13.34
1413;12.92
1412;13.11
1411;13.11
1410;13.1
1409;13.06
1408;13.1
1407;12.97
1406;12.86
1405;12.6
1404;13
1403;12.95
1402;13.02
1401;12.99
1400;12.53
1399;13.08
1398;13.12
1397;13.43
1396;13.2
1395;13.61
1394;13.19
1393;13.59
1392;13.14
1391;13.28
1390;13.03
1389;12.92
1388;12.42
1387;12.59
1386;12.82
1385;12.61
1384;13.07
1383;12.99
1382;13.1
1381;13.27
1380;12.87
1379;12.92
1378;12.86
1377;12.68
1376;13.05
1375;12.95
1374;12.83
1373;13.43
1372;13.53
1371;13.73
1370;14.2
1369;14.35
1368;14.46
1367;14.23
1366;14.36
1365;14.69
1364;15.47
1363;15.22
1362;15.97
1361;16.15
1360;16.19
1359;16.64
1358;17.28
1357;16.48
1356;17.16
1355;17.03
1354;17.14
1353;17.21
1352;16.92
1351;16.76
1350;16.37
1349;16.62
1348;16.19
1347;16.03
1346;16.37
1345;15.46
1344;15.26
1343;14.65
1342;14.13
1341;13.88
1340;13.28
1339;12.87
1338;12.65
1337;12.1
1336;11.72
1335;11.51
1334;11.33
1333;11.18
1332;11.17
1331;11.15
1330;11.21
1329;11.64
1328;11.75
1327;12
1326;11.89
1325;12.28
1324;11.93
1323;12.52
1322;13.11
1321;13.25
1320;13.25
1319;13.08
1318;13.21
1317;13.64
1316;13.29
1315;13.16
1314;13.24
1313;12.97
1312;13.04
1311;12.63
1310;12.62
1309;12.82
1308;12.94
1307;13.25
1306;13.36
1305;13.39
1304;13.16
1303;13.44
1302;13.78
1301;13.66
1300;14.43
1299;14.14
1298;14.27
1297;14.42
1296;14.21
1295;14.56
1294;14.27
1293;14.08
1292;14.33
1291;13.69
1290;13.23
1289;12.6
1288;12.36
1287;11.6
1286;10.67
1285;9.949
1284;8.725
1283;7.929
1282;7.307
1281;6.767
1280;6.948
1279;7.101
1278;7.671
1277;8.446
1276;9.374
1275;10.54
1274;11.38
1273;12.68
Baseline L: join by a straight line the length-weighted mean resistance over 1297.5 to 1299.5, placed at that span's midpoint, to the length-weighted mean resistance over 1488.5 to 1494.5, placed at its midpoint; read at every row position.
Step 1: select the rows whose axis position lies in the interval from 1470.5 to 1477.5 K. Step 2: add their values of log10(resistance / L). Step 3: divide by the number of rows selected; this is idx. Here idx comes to 0.002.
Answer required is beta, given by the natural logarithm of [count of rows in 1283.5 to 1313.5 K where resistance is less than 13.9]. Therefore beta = 3.04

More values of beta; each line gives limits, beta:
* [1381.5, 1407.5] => 3.26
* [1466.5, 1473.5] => 1.95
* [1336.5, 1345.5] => 1.61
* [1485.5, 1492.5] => 1.61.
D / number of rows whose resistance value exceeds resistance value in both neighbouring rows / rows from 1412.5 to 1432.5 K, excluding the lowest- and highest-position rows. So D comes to 5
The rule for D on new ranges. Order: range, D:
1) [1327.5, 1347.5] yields 1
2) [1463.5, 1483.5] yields 5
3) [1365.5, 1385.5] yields 5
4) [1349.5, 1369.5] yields 5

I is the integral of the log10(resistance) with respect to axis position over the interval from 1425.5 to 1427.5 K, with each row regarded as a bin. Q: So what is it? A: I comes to 2.287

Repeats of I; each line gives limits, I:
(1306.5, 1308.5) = 2.234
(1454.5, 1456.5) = 2.270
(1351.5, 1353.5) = 2.464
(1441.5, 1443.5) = 2.275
